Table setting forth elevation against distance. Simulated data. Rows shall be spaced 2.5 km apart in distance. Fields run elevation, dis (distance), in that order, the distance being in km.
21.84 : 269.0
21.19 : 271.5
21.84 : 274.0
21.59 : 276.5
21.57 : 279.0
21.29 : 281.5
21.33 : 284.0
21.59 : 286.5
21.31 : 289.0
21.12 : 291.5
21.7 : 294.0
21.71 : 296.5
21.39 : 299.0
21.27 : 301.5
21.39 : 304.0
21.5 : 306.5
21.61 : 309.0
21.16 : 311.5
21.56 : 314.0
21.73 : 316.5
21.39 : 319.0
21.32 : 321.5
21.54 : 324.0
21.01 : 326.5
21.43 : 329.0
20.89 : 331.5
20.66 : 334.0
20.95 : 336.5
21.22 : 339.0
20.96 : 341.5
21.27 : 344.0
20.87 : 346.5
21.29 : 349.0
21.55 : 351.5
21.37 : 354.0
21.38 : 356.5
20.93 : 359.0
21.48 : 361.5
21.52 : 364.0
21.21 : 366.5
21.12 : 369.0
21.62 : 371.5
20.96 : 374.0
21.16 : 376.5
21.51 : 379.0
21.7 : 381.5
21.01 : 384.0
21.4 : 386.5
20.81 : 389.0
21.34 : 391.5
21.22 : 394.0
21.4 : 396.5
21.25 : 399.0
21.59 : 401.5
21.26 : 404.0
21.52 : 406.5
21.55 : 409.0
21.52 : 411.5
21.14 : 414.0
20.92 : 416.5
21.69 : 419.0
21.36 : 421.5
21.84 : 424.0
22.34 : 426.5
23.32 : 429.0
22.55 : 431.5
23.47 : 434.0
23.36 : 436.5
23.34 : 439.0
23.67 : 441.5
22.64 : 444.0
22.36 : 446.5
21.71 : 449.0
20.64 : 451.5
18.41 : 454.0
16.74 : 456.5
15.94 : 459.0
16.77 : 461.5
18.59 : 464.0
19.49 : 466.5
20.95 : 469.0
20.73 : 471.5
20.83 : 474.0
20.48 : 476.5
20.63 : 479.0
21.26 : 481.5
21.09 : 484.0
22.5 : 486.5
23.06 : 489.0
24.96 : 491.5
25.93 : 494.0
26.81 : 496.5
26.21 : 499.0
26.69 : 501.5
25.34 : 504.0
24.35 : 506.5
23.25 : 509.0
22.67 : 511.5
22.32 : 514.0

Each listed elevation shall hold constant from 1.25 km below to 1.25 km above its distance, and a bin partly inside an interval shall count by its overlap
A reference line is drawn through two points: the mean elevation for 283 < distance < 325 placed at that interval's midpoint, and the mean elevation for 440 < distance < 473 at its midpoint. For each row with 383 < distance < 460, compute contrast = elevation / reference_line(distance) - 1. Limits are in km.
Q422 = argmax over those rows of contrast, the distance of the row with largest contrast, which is 441.5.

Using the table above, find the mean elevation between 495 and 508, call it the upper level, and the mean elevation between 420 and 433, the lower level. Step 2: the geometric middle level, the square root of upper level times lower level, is 24.0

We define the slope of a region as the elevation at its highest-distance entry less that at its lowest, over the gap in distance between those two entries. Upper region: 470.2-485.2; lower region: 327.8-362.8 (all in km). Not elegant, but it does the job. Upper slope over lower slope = 19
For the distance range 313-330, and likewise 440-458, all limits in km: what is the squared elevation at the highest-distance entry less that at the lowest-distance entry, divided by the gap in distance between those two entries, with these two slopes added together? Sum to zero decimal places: -19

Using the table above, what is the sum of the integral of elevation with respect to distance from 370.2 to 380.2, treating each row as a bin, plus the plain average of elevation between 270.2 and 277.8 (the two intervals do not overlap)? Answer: 235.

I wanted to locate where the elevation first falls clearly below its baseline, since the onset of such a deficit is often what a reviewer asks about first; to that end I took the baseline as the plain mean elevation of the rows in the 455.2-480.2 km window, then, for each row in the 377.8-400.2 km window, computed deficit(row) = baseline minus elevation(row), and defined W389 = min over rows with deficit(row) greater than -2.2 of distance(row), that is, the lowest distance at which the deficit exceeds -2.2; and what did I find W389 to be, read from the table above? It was 384.0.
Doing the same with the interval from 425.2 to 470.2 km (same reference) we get 451.5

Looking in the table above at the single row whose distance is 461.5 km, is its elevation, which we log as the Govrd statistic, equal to 16.77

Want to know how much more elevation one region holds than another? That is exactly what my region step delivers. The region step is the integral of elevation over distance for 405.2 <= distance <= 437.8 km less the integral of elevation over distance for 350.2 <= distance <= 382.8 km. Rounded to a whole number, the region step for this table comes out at 23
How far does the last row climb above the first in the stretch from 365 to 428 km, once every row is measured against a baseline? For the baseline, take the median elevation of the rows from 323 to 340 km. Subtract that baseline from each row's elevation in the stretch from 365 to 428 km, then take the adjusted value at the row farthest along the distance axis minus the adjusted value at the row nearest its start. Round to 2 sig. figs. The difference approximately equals 1.1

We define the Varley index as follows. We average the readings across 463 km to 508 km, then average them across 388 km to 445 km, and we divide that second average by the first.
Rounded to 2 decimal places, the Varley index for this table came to 0.96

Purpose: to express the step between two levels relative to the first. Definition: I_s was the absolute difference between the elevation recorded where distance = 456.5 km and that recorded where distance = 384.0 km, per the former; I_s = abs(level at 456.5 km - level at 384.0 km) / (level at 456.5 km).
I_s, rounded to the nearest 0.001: 0.255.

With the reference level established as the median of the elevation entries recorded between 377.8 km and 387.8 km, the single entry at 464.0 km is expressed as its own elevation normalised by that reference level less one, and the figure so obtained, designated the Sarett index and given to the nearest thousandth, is -0.134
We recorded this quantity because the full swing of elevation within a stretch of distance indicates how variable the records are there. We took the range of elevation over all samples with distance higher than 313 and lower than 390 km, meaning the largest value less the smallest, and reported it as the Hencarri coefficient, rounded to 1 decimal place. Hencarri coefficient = 1.1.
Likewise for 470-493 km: 4.5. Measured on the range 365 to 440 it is 2.7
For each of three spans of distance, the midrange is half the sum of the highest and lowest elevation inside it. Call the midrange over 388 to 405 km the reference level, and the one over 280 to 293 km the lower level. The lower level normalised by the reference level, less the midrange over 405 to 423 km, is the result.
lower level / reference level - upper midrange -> -20.3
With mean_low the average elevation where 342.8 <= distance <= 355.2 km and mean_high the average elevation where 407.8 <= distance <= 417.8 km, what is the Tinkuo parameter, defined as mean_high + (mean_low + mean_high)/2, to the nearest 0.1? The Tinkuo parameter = 42.6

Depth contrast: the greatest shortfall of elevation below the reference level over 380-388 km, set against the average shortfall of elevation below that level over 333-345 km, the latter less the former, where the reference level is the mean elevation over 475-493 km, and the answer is 0.00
